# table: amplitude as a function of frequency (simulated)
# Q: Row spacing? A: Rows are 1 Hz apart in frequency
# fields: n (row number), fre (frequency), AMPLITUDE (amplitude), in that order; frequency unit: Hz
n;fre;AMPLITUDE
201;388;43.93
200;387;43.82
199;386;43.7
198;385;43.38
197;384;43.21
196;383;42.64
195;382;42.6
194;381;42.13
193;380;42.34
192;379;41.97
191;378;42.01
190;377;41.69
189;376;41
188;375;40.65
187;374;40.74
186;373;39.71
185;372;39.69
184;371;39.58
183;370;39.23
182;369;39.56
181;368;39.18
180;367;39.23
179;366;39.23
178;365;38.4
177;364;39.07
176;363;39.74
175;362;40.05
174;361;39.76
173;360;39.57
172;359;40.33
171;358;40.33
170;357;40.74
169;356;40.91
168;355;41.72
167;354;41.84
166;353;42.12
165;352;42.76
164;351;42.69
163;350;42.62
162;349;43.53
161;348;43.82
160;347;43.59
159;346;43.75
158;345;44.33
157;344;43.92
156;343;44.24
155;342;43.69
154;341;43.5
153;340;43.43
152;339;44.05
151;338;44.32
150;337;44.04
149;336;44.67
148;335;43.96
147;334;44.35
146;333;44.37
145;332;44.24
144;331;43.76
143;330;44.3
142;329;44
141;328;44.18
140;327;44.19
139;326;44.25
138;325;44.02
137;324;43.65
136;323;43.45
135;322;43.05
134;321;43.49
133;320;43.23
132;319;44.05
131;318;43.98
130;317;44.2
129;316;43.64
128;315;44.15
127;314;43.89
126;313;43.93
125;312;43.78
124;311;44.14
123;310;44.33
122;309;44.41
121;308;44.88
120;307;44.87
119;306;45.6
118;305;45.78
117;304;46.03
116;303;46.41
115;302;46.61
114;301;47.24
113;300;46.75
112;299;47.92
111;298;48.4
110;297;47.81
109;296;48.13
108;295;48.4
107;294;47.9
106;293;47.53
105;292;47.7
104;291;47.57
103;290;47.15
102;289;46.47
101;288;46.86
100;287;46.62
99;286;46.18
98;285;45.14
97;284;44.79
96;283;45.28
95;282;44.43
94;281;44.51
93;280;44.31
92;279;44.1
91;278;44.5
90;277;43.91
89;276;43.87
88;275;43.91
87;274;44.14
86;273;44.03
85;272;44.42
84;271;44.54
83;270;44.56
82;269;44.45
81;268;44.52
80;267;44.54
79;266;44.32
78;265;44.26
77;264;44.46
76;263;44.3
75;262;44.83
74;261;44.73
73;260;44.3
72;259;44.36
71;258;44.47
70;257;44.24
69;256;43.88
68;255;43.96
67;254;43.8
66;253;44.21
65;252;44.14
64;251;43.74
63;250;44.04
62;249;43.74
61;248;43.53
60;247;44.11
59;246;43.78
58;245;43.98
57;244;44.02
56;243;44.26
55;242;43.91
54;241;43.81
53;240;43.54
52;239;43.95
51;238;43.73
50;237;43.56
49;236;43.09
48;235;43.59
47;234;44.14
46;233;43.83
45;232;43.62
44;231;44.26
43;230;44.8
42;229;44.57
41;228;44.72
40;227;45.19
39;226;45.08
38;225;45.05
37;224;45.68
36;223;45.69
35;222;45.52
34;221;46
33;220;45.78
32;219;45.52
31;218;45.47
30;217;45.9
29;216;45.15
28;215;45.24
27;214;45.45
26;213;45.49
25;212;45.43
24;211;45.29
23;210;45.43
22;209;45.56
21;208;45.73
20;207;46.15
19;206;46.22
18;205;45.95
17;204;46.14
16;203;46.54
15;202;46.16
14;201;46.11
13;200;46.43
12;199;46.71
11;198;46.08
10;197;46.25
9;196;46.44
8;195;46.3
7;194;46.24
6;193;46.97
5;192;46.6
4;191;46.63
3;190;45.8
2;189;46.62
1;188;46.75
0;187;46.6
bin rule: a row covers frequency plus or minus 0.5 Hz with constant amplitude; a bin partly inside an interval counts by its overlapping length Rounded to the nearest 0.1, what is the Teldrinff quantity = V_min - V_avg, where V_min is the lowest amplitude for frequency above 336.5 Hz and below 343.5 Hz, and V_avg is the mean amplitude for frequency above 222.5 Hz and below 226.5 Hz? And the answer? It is -1.9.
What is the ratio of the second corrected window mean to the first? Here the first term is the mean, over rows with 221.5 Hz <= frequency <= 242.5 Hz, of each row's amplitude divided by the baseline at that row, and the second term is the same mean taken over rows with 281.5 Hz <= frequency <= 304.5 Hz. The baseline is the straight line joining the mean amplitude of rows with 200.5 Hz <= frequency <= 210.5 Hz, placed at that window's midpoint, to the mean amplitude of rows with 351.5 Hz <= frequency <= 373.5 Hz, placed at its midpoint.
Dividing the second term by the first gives 1.11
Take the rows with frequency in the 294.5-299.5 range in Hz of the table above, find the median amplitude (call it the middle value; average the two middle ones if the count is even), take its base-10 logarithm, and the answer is 1.68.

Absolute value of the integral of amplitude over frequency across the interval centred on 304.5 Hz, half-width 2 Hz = 184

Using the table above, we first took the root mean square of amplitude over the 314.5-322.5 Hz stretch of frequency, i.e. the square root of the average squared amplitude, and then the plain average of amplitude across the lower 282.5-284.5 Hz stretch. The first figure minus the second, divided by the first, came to -0.03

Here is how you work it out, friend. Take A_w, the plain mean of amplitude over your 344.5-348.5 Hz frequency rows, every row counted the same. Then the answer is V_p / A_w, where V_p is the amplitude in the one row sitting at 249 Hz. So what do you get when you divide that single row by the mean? 1.00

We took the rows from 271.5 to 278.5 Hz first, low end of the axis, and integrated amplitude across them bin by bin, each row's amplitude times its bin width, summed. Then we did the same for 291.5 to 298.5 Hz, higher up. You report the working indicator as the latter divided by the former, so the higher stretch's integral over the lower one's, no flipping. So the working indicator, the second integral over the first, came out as 1.09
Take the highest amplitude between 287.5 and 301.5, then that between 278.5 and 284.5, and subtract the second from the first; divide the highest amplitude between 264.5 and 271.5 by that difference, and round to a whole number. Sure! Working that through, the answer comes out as 14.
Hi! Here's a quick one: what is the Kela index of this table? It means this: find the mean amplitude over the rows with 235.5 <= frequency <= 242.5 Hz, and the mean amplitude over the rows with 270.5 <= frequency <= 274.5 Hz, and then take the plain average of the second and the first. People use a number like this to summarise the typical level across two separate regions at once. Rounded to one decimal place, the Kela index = 44.0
